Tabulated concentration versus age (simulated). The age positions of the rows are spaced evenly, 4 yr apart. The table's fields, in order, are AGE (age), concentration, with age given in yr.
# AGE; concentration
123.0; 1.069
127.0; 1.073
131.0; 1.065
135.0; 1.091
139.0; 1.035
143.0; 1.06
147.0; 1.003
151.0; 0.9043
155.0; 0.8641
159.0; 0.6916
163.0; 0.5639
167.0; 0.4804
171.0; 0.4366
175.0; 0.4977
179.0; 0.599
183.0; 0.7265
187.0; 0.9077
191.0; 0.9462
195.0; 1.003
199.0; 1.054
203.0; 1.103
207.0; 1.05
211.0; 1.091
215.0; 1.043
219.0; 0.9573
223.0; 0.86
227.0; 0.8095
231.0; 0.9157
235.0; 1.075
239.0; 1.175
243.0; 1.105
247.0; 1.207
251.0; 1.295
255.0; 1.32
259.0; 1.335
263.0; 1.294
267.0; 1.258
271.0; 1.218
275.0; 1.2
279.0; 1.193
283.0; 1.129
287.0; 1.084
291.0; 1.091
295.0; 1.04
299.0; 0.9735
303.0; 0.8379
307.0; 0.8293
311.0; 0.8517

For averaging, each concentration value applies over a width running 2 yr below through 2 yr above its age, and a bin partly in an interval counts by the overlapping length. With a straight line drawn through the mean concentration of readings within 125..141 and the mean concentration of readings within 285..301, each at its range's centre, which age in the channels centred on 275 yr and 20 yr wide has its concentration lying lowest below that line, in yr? 283.0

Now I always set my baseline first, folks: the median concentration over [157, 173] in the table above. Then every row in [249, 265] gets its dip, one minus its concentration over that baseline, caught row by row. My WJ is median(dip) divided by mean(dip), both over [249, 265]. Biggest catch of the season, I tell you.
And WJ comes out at 1.00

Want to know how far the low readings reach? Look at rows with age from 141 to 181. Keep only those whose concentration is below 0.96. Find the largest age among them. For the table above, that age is 179.0 yr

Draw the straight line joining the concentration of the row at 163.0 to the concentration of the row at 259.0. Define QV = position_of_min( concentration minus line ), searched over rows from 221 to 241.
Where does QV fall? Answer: 227.0 yr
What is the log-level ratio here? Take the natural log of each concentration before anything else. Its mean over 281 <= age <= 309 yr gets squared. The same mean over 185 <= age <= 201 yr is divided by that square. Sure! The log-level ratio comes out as -302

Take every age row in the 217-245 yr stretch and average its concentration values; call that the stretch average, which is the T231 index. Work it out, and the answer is 1.0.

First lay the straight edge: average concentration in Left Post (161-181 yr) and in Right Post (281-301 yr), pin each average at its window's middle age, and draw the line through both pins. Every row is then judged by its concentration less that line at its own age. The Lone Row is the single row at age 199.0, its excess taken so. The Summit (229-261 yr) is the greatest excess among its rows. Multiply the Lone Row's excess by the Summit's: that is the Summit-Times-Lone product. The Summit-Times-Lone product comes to 0.17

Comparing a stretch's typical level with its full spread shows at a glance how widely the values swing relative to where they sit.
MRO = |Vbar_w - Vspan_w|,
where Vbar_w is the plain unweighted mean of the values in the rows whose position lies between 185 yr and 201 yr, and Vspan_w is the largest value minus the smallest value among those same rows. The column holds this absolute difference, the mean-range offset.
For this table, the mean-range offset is 0.83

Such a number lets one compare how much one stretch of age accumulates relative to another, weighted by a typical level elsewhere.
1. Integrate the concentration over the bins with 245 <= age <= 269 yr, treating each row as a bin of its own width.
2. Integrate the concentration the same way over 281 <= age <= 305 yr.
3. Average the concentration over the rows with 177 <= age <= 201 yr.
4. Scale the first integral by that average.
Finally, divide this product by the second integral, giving 1.1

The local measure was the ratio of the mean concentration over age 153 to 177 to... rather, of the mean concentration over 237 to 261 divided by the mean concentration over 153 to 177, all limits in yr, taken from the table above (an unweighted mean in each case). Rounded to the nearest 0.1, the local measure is 2.1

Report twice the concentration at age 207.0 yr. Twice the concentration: 2.1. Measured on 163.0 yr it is 1.1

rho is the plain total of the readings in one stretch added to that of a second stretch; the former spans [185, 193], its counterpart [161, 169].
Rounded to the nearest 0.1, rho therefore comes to 2.9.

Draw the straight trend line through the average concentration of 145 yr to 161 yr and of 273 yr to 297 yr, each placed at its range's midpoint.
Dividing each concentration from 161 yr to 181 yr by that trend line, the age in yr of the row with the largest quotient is 179.0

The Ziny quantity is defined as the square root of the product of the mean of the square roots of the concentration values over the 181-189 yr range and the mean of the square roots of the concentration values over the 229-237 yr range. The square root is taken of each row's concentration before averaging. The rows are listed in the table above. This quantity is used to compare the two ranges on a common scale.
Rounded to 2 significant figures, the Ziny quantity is 0.95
